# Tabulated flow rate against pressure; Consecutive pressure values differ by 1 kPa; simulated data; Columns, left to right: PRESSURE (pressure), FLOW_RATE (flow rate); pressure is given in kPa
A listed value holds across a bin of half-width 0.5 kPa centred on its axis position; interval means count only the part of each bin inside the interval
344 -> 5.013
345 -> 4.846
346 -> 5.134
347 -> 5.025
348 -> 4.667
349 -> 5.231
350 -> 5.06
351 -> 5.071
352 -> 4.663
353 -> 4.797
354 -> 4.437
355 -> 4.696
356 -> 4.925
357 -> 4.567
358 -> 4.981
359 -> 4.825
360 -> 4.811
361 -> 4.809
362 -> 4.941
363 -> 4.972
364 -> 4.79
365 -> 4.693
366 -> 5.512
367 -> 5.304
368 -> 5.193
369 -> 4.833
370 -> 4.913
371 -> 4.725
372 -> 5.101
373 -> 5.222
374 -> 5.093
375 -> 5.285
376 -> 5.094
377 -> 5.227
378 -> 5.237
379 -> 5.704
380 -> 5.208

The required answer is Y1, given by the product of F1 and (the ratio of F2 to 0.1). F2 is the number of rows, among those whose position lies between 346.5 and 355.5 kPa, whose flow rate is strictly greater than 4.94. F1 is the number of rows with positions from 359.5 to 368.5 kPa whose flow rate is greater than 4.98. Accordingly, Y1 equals 120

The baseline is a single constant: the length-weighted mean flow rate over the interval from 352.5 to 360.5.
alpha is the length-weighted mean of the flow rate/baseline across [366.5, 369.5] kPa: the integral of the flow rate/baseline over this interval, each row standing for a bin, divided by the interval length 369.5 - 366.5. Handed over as 1.07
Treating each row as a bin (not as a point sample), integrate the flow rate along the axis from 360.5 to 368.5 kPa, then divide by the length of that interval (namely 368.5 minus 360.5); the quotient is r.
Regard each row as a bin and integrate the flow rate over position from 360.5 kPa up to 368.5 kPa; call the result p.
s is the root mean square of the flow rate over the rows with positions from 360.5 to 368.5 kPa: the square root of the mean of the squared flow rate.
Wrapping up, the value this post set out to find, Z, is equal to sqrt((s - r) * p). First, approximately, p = 40.2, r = 5.03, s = 5.03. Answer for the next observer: 0.53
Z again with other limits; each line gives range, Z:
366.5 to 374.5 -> 0.38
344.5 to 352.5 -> 0.40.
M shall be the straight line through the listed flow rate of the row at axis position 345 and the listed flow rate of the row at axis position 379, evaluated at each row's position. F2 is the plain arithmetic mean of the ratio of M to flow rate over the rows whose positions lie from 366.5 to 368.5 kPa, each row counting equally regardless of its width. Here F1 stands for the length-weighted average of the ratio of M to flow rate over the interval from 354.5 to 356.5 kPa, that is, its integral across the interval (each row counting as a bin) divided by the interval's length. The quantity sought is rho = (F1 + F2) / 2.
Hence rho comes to 1.05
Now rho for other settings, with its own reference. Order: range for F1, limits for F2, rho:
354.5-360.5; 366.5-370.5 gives 1.08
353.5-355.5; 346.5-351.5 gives 1.05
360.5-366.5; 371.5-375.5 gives 1.08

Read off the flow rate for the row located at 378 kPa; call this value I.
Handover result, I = 5.237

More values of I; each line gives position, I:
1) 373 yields 5.222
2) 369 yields 4.833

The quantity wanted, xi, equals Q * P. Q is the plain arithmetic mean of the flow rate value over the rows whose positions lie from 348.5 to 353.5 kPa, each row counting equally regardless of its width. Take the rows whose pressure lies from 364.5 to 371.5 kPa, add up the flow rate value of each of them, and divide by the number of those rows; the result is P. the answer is 24.9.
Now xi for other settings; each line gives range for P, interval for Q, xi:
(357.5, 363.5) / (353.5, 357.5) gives 22.8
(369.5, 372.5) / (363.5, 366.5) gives 24.6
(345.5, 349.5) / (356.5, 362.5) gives 24.2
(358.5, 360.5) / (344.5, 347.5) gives 24.1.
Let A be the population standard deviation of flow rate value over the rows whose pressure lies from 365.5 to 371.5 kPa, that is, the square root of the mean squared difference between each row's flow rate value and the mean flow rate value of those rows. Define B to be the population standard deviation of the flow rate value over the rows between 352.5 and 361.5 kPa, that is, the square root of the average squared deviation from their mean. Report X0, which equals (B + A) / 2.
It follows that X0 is 0.219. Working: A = 0.28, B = 0.161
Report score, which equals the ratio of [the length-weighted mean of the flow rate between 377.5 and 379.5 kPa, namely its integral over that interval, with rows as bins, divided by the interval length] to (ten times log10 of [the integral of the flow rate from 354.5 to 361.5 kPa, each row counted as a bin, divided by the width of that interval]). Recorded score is 0.803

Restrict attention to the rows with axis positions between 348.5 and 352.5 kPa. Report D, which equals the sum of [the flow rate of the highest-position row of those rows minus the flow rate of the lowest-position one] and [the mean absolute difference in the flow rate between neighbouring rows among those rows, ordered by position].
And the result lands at -0.37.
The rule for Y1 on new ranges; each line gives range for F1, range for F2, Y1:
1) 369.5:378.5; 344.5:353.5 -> 350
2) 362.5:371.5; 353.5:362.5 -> 60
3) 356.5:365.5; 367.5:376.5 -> 60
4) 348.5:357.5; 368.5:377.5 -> 180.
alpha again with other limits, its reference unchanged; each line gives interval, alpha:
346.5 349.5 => 1.05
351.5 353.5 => 0.99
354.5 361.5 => 1.01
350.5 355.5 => 1.00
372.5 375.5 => 1.09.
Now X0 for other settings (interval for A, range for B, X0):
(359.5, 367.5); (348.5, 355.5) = 0.263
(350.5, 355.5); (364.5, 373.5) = 0.235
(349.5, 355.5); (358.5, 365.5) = 0.156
